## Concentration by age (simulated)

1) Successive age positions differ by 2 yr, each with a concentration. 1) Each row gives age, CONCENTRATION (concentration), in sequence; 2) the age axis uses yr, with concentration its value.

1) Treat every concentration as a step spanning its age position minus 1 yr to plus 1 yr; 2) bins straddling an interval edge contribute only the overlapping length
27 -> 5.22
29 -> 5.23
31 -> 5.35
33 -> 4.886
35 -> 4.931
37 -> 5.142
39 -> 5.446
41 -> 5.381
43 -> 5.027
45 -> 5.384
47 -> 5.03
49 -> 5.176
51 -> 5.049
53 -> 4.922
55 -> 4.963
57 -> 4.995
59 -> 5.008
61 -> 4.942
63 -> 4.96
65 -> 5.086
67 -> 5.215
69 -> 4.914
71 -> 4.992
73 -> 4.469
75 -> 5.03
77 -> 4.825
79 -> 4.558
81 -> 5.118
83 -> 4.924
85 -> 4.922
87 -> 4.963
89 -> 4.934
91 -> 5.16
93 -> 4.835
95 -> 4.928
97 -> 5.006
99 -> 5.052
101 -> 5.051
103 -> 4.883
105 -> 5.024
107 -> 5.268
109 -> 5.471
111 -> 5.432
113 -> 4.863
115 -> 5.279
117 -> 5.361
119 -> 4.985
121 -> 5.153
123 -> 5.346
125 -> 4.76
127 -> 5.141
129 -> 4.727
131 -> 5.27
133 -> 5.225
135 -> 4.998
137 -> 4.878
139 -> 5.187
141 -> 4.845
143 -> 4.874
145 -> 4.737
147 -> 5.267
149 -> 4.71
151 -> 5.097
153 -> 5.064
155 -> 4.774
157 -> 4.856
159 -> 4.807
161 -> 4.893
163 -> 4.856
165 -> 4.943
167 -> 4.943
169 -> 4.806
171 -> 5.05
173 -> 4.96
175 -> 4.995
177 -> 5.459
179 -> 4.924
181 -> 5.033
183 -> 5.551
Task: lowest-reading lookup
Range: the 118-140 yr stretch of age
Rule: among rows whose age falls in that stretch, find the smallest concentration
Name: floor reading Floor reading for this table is 4.727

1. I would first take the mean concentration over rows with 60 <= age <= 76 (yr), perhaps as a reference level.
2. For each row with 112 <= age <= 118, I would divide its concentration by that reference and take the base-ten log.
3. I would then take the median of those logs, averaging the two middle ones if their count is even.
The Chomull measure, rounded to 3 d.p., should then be 0.028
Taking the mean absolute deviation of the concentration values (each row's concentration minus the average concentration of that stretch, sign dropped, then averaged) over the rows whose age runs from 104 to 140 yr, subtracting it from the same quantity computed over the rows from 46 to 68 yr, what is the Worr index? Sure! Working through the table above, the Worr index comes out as -0.11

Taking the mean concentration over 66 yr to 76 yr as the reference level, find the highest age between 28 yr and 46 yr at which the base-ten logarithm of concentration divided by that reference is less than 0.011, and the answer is 43 yr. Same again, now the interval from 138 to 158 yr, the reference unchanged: 157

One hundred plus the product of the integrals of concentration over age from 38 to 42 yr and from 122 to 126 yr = 538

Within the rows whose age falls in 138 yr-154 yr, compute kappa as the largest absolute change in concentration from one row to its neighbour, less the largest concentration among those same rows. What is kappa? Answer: -4.71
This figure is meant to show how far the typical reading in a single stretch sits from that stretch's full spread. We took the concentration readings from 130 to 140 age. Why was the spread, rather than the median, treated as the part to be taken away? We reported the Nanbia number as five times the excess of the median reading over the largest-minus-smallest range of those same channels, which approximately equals 24.0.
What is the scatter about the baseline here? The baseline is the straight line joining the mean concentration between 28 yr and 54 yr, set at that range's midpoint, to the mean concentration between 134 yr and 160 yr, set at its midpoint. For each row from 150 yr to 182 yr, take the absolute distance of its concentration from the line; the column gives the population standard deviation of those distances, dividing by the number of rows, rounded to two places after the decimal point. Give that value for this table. 0.13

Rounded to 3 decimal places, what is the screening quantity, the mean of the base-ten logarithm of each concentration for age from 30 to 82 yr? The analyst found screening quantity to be 0.701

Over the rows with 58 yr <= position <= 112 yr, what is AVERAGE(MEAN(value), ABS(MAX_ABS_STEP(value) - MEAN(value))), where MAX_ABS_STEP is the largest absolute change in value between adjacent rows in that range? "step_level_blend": 4.72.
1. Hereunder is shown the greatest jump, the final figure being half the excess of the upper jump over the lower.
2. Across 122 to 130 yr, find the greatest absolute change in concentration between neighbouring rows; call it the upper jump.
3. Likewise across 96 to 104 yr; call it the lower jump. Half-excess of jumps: 0.21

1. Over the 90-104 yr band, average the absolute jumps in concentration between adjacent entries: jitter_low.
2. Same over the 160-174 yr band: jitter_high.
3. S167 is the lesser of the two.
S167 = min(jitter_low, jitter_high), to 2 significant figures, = 0.099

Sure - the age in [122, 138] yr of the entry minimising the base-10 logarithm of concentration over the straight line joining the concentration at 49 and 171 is 129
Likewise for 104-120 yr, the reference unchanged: 113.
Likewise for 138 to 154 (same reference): 149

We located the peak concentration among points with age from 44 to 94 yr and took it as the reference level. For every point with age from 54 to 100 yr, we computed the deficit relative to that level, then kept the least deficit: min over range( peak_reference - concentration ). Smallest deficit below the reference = 0.17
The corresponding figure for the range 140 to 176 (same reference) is 0.12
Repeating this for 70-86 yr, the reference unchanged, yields 0.27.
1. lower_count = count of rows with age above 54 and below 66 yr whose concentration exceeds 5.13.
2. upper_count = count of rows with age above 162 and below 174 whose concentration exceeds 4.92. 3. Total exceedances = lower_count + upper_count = 4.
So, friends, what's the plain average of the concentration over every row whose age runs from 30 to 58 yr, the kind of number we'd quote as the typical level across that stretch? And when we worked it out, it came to 5.12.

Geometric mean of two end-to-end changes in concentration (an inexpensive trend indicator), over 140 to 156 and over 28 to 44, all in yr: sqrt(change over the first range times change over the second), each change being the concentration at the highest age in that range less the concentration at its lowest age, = 0.120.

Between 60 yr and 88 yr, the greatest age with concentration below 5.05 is 87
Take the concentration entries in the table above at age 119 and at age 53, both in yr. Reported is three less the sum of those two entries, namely -6.9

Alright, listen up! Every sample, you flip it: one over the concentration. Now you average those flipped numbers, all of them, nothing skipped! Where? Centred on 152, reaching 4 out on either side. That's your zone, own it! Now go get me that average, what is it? 0.204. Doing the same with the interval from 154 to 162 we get 0.207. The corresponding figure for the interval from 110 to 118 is 0.191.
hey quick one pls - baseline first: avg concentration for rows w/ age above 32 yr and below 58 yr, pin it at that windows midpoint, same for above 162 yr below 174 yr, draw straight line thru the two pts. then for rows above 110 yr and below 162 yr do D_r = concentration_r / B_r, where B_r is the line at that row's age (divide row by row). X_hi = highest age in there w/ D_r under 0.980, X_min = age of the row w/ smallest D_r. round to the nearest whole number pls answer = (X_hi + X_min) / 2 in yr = 144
